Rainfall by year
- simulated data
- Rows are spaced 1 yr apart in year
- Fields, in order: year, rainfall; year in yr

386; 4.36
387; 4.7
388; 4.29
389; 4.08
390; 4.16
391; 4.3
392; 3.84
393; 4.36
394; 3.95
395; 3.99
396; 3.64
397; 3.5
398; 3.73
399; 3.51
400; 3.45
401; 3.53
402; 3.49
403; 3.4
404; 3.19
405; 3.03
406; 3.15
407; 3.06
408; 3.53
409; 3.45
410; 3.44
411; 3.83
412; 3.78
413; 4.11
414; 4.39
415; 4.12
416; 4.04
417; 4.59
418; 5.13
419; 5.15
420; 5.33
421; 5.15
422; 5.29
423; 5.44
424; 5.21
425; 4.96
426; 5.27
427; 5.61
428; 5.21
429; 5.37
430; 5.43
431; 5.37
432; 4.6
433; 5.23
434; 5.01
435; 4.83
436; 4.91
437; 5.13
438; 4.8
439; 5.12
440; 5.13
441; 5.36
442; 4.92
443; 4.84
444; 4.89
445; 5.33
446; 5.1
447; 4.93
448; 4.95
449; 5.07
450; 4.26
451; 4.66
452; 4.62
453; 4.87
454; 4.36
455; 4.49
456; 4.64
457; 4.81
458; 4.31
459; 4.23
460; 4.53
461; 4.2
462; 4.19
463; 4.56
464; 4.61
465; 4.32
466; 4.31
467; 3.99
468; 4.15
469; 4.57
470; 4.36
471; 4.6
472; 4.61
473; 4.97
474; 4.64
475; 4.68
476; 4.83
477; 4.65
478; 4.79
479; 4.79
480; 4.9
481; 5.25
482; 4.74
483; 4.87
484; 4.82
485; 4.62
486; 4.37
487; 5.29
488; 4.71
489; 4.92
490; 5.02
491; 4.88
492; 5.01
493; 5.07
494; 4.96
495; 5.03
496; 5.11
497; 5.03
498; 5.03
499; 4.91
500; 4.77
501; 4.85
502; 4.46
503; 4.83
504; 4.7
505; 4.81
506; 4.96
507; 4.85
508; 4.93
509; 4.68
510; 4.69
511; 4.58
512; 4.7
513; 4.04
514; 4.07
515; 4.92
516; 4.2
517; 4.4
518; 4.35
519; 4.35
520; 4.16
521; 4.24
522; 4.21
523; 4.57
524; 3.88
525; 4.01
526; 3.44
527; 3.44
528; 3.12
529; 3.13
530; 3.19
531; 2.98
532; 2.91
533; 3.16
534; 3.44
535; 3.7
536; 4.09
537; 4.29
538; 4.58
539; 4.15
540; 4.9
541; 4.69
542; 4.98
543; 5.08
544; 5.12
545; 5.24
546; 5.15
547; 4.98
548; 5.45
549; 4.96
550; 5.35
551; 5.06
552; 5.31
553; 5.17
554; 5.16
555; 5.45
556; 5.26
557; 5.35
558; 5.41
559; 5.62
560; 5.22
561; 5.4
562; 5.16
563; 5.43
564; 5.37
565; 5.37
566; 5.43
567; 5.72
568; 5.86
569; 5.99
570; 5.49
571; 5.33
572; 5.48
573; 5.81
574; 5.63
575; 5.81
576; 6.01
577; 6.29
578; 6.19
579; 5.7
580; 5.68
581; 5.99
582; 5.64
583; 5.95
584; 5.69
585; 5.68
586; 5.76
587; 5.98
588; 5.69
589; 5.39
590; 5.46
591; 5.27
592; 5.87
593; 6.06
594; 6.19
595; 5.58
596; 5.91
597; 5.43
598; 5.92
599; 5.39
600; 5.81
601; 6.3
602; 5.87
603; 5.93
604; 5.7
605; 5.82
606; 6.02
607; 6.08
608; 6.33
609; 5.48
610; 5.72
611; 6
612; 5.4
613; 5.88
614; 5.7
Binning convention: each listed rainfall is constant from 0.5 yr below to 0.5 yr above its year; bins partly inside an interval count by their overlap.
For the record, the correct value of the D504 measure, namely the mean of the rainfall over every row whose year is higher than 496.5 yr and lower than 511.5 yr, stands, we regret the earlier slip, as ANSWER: 4.81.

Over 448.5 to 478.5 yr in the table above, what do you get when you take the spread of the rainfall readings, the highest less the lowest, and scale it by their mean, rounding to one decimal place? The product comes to 4.9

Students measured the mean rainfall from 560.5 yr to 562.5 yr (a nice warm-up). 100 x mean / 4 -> 132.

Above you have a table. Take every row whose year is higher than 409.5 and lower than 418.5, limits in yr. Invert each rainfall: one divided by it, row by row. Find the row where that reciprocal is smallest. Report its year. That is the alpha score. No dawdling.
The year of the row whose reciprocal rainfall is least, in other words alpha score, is 418 yr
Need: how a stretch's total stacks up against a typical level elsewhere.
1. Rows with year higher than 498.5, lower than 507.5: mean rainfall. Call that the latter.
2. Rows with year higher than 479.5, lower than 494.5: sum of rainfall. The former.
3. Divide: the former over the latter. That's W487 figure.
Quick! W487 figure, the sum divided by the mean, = 15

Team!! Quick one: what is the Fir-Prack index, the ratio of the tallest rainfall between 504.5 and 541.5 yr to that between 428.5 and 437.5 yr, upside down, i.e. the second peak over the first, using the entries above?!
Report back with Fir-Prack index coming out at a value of 1.09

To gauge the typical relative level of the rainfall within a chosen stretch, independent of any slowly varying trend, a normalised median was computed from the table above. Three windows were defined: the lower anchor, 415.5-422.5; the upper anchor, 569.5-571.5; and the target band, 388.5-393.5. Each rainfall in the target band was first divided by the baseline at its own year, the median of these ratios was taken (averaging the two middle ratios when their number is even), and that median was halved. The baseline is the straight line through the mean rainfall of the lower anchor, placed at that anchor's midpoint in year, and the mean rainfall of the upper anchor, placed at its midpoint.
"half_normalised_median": 0.43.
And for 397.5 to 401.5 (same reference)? 0.36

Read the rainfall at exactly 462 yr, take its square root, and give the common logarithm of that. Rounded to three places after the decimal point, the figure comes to 0.311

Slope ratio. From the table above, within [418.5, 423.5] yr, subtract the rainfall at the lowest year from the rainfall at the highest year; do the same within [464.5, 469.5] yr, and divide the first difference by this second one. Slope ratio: 1.2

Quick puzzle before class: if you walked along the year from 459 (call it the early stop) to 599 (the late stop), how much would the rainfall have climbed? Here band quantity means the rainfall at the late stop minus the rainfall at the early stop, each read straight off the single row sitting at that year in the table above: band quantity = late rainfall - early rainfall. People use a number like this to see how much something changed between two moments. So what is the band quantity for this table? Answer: 1.2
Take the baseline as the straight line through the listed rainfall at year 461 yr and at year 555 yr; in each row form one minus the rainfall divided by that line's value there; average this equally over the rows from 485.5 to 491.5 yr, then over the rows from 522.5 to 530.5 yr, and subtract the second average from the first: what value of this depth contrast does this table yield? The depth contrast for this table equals -0.36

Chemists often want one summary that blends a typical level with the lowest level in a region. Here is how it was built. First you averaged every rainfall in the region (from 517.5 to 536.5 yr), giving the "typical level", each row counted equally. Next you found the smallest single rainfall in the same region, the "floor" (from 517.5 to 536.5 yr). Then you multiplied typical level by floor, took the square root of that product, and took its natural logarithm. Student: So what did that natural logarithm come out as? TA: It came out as 1.19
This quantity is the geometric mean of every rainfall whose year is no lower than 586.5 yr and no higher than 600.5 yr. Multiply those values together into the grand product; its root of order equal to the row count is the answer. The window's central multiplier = 5.7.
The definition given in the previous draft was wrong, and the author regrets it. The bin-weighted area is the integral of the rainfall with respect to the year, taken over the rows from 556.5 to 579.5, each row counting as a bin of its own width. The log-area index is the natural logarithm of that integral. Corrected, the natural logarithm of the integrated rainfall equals 4.86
